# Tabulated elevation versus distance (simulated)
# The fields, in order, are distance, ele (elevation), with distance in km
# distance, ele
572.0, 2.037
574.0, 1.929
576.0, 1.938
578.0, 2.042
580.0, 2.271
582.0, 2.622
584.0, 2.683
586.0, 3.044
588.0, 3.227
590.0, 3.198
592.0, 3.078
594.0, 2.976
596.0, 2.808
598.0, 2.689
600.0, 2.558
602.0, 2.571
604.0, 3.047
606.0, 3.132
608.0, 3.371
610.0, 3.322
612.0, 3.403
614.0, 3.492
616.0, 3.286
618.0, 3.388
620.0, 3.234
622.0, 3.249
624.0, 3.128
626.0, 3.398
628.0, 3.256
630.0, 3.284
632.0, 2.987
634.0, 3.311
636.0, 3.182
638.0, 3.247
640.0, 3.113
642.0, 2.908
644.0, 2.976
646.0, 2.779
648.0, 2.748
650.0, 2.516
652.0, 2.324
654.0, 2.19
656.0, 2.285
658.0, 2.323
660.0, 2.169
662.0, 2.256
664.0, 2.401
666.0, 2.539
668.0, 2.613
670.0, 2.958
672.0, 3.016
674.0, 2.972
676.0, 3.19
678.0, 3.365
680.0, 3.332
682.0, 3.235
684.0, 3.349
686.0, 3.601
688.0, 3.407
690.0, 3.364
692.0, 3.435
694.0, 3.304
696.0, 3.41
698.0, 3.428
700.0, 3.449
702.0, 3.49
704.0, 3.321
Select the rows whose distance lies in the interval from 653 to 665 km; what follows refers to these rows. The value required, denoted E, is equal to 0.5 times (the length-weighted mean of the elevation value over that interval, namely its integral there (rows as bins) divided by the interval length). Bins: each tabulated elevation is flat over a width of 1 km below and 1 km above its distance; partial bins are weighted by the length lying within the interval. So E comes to 1.14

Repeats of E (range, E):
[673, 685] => 1.62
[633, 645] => 1.56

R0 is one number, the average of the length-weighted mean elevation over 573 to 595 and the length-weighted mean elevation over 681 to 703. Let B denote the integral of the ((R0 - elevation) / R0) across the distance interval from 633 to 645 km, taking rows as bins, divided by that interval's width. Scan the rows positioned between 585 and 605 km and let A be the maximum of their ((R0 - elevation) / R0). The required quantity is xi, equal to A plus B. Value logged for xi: 0.12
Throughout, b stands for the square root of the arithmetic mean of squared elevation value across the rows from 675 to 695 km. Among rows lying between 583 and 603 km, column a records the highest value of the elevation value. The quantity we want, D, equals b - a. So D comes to 0.1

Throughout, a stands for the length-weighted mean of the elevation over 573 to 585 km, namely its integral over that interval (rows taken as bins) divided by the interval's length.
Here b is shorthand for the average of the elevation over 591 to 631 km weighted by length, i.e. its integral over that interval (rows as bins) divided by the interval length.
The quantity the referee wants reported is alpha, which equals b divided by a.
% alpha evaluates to 1.39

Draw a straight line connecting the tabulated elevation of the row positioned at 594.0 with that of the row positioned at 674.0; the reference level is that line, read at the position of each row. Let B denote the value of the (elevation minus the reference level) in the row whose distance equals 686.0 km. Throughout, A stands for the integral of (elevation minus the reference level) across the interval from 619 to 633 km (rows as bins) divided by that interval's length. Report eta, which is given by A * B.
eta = 0.15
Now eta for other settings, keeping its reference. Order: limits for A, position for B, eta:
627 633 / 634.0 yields 0.07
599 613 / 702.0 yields 0.04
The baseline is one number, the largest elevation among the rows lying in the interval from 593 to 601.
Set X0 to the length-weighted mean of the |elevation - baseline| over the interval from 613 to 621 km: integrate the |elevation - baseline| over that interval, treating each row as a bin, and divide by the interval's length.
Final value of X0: 0.37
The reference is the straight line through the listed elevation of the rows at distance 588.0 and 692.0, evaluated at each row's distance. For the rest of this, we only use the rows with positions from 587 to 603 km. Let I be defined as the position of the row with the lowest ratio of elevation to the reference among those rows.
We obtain 600.0 km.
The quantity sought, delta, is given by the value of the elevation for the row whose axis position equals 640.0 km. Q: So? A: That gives 3.113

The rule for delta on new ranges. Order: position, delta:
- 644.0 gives 2.976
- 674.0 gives 2.972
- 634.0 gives 3.311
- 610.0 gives 3.322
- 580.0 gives 2.271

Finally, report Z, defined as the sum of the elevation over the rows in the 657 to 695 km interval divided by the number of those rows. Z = 2.99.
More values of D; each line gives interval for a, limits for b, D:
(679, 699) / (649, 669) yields -1.2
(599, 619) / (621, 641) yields -0.3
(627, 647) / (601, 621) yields -0.1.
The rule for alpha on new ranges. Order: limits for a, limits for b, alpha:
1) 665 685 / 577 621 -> 0.97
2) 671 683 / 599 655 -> 0.96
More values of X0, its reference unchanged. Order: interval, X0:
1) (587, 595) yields 0.14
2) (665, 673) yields 0.21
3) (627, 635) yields 0.23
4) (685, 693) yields 0.48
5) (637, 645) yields 0.12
